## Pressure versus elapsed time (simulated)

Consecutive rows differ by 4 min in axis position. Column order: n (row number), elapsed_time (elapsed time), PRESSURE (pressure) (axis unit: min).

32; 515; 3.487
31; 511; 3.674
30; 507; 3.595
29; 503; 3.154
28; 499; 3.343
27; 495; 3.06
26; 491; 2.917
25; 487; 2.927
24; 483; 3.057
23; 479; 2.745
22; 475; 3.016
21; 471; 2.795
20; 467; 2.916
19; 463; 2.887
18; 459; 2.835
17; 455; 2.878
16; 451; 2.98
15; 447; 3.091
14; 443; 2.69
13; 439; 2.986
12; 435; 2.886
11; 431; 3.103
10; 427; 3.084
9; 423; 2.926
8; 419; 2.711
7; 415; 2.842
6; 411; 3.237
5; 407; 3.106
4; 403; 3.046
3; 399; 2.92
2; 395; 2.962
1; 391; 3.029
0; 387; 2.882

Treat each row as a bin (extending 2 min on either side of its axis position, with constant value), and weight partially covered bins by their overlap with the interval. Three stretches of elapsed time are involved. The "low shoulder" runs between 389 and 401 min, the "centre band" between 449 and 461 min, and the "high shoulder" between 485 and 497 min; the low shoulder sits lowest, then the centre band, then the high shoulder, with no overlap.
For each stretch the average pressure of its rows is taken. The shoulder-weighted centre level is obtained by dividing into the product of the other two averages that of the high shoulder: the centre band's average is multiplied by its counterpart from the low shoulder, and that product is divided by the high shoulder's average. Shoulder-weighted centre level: 2.90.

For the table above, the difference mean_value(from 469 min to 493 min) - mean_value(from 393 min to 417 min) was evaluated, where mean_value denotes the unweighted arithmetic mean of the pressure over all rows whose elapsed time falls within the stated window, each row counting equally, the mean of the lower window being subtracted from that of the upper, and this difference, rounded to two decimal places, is -0.11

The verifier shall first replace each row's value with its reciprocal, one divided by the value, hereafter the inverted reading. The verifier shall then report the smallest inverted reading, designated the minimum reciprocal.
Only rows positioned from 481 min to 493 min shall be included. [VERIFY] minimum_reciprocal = 0.327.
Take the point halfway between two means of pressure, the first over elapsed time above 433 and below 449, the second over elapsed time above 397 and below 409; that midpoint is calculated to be 2.97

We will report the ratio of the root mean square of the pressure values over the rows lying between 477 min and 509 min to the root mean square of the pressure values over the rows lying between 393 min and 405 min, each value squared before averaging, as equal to 1.04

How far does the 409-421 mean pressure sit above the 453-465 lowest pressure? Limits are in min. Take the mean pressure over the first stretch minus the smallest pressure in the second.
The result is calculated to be 0.1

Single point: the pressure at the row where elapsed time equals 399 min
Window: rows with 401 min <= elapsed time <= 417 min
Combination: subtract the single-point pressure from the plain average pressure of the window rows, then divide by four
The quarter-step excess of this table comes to 0.034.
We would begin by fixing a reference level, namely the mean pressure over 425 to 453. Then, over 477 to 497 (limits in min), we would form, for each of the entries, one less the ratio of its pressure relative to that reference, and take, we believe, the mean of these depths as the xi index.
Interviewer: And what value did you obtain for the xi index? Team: 0.01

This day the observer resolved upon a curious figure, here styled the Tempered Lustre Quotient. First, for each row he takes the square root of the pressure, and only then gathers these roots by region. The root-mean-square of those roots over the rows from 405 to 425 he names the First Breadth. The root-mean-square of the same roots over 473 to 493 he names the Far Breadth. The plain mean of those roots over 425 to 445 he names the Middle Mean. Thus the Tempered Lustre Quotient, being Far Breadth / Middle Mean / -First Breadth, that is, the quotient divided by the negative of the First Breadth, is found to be -0.58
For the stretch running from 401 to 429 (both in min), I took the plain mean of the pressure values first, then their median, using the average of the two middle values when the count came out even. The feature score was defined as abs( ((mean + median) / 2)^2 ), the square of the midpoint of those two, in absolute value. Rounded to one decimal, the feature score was 9.1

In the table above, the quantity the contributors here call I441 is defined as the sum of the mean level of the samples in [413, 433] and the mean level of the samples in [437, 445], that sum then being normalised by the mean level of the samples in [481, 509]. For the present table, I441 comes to 1.83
